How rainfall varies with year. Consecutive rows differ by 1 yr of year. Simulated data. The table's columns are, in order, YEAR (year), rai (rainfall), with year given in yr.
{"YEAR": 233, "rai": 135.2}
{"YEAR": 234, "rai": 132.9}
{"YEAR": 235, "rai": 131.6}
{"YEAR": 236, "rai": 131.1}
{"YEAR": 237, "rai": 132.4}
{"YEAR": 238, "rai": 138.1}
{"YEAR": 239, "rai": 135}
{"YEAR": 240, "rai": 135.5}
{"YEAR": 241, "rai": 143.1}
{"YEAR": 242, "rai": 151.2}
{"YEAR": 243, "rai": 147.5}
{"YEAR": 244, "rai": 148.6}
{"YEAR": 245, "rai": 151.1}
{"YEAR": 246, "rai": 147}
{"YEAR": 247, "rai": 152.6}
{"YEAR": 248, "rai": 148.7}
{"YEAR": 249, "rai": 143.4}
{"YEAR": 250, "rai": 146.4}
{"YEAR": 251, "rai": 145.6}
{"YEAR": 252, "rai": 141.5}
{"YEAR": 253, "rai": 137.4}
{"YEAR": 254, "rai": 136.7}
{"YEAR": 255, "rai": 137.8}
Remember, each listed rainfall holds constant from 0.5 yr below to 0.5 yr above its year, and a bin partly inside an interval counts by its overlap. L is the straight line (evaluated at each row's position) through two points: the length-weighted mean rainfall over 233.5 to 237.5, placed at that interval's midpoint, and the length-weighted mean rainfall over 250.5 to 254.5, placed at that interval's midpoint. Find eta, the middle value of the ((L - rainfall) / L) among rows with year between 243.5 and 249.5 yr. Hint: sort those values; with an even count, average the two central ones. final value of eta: -0.084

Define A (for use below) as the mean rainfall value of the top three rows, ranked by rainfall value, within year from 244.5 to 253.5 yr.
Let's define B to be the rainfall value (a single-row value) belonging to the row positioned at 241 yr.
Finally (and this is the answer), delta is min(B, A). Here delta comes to 143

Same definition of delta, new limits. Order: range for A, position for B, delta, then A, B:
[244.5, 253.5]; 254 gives 137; 151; 136.7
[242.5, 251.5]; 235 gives 132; 151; 131.6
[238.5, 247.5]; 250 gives 146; 152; 146.4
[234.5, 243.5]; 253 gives 137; 147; 137.4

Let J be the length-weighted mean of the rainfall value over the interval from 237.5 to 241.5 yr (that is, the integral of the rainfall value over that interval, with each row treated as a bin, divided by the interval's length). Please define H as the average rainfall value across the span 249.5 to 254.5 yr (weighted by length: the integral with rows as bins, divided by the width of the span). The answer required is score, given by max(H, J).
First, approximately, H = 142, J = 138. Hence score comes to 142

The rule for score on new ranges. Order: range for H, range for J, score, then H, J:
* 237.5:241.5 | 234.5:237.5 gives 138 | 138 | 132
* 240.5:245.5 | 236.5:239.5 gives 148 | 148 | 135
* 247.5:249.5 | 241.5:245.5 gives 150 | 146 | 150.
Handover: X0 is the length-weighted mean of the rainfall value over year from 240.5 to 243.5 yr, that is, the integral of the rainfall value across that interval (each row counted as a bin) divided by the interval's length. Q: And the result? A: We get 147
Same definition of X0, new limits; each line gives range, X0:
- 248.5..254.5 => 142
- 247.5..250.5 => 146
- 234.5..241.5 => 135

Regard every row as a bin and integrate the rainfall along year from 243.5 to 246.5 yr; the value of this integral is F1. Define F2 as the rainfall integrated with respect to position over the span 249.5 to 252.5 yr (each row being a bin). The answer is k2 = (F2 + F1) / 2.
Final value 440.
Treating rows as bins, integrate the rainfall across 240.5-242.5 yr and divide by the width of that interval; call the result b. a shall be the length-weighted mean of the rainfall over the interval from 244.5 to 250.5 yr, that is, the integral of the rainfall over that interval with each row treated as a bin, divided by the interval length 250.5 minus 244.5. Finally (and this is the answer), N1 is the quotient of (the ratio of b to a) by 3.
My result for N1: 0.331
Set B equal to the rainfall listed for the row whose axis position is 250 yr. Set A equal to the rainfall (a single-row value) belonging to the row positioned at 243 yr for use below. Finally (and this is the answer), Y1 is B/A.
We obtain 0.99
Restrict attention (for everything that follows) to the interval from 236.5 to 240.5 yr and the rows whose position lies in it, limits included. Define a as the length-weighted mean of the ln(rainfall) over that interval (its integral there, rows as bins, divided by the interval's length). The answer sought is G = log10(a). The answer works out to 0.691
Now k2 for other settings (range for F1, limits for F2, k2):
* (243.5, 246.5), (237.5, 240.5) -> 428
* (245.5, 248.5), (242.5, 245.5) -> 448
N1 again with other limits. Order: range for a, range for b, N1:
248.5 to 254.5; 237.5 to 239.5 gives 0.321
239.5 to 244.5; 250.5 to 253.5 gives 0.325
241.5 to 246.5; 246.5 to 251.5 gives 0.329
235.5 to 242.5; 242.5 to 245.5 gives 0.360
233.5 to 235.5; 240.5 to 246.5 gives 0.373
